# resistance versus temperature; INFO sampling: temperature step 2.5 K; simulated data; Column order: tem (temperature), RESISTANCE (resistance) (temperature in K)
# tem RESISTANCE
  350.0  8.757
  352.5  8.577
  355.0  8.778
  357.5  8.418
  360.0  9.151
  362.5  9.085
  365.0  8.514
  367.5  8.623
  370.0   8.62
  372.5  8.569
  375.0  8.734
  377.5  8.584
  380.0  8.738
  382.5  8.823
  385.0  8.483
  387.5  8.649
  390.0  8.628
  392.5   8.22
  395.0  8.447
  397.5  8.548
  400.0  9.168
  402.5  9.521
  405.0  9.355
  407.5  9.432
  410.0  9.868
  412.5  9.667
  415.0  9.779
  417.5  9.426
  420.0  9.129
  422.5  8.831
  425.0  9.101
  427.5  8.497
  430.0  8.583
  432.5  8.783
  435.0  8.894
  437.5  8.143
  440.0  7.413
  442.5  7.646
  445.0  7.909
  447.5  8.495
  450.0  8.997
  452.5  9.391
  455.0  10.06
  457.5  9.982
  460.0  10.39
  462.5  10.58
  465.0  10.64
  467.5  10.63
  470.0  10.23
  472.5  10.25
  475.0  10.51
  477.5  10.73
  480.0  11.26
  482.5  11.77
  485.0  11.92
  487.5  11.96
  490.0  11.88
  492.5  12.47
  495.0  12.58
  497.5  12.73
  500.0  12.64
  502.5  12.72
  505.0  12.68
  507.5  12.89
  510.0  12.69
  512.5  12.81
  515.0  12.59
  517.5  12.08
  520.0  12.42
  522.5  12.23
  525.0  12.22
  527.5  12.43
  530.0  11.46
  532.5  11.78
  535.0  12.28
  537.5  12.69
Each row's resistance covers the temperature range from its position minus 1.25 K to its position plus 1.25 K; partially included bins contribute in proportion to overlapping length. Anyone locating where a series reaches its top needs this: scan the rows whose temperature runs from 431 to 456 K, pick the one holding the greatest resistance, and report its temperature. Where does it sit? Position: 455.0 K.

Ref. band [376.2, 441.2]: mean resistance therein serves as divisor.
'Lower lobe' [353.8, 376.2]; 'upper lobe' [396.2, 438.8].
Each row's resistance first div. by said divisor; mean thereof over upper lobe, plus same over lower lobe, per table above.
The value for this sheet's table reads 2.0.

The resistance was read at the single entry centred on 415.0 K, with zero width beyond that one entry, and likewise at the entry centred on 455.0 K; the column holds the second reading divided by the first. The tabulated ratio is 1.0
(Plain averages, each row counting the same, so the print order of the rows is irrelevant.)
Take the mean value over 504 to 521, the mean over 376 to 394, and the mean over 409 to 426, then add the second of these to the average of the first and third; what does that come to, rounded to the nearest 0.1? 19.6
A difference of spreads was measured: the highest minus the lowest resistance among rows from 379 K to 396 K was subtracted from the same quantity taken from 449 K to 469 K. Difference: 1.0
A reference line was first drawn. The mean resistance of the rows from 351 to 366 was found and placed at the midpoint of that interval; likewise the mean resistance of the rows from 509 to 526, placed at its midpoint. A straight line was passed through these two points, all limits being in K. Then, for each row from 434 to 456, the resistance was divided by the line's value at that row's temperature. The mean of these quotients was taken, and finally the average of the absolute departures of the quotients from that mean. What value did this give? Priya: 0.060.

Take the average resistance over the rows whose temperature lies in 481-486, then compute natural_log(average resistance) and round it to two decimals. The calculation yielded 2.47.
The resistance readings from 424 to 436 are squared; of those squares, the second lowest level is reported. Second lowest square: 74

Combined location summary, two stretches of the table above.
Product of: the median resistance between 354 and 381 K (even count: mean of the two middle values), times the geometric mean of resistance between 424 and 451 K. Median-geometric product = 72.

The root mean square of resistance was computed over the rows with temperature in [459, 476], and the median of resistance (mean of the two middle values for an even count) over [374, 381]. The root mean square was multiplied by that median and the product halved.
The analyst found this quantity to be 46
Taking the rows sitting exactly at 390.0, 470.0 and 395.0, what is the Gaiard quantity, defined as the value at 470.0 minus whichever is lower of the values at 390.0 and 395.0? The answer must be 1.8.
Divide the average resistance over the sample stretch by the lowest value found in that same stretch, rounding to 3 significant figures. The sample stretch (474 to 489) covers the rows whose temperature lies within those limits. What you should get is 1.08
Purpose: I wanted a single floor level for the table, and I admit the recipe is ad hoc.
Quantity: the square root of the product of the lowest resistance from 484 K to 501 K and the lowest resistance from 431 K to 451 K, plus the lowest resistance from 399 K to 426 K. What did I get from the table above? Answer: 18.2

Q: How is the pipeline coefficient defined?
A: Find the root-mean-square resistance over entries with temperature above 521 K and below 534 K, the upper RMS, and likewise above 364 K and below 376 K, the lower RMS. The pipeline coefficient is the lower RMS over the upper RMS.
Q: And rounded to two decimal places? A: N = 0.72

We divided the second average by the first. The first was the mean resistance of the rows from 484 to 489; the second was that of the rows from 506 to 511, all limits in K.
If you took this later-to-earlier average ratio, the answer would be 1.07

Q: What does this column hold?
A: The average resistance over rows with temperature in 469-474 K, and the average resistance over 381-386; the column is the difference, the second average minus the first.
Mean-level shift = -1.6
